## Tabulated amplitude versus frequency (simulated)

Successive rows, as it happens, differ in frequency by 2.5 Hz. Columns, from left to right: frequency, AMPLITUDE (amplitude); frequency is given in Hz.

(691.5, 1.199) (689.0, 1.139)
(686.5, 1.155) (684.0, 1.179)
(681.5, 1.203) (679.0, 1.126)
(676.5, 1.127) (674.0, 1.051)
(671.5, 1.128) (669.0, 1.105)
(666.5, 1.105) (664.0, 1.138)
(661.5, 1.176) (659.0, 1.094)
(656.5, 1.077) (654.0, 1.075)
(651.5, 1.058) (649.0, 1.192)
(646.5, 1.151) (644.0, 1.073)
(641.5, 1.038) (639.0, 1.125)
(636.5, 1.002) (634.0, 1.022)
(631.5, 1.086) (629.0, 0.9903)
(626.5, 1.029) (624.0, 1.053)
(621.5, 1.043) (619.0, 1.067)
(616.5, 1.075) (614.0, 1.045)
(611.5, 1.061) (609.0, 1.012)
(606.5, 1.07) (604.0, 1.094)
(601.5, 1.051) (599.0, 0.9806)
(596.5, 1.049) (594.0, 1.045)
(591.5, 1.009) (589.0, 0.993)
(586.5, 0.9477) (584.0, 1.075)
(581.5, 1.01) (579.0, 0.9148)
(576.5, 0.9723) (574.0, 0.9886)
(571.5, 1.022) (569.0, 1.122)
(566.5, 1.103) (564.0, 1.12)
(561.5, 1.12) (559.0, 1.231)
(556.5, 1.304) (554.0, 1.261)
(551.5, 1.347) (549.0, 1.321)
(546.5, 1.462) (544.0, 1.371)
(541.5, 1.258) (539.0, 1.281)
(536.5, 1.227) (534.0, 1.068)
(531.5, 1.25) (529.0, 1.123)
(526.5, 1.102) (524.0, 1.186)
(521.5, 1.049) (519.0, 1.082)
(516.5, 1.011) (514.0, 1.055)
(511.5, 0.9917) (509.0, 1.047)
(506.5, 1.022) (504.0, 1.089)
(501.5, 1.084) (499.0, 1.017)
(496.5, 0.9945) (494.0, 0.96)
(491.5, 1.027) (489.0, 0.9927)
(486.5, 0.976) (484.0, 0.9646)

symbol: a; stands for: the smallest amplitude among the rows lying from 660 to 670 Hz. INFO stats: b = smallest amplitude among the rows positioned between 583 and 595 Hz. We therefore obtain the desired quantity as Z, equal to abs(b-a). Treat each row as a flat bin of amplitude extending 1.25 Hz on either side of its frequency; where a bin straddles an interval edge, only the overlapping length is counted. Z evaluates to 0.16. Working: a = 1.105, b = 0.9477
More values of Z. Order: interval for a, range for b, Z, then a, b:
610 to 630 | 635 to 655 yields 0.01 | 0.9903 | 1.002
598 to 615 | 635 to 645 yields 0.02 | 0.9806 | 1.002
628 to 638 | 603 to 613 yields 0.02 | 0.9903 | 1.012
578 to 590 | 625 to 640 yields 0.08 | 0.9148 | 0.9903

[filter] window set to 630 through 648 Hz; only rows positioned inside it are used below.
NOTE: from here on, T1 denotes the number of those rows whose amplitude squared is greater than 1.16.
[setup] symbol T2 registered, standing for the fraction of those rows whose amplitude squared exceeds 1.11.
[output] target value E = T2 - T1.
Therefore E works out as -2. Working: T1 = 3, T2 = 0.6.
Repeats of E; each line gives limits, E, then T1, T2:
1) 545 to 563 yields -6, 7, 1.0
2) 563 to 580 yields -3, 3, 0.4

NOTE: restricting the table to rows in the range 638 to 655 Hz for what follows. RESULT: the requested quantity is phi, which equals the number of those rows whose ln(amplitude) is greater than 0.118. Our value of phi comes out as 2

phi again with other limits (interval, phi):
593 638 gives 0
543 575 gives 7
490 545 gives 6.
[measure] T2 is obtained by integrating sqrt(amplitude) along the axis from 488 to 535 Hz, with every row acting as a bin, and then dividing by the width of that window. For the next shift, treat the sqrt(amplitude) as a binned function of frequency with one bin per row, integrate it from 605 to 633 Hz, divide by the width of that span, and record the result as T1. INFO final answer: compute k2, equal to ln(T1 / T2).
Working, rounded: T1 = 1.02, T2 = 1.03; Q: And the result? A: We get -0.01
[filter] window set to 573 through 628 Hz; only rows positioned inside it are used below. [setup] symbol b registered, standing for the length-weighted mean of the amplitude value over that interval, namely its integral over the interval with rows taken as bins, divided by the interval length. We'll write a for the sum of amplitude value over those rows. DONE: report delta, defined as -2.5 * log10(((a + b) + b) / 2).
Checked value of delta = -2.73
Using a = 22.6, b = 1.03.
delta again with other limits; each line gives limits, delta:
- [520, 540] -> -1.91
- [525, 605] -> -3.21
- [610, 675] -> -2.95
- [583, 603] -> -1.77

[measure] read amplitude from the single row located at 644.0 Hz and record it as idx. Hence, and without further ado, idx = 1.073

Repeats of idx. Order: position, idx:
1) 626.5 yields 1.029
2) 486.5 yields 0.976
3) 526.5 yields 1.102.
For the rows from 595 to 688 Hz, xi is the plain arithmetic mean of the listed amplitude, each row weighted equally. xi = 1.08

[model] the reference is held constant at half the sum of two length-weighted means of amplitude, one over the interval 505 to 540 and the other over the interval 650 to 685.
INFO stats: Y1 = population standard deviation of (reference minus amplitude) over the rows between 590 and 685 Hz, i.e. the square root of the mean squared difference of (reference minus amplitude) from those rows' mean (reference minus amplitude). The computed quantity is 0.055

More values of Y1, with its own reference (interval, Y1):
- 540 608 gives 0.144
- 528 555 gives 0.105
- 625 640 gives 0.048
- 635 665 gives 0.055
